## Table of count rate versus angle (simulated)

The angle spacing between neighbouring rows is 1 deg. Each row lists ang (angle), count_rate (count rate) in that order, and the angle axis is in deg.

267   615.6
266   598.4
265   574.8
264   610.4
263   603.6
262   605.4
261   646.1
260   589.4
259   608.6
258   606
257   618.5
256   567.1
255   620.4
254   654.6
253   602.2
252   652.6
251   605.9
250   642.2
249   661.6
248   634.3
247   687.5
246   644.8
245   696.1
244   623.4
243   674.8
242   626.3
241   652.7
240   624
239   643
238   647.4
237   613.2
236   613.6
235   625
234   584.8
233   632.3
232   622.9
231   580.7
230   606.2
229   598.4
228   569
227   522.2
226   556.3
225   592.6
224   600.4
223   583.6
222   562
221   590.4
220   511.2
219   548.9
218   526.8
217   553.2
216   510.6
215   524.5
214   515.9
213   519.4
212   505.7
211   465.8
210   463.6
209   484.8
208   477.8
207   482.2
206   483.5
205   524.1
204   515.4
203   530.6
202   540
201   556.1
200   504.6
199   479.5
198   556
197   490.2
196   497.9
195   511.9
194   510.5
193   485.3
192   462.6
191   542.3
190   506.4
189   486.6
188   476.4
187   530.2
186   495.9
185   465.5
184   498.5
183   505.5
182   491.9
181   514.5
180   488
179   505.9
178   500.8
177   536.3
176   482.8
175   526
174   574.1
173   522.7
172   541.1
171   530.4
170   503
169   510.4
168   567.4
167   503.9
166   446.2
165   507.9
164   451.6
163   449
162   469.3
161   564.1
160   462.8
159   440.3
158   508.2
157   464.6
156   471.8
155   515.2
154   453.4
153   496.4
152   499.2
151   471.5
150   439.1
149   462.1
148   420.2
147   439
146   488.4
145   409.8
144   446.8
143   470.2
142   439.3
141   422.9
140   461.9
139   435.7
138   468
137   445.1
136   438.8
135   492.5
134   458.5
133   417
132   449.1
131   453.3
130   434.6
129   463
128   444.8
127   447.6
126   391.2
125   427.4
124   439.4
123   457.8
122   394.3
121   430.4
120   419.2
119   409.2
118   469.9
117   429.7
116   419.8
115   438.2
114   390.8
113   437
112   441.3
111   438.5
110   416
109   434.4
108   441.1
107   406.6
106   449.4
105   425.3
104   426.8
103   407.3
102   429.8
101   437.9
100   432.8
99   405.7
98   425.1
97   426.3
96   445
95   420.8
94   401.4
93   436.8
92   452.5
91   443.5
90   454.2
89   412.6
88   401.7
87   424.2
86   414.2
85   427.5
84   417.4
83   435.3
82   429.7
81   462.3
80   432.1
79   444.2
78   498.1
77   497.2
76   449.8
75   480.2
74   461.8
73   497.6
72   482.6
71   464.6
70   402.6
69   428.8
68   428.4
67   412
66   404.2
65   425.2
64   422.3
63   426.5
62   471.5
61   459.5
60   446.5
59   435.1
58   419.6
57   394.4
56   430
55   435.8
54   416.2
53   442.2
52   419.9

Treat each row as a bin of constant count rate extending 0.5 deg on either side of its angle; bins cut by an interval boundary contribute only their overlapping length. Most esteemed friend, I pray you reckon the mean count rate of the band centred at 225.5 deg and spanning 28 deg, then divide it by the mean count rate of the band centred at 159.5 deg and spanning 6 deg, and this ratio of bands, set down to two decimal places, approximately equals 1.18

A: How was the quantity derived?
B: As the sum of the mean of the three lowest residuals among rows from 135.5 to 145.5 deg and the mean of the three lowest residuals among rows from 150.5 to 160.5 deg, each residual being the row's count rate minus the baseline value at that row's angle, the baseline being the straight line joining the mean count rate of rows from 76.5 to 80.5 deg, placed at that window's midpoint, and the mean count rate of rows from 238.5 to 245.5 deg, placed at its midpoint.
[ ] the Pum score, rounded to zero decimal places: -218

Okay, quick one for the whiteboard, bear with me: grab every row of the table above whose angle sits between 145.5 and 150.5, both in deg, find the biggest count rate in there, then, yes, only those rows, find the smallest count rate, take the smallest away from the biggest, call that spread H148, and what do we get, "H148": 68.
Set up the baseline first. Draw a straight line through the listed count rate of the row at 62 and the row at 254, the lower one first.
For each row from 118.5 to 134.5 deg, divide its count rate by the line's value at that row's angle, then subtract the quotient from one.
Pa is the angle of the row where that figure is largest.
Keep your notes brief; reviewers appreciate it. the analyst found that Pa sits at 126 deg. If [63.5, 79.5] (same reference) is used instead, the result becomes 70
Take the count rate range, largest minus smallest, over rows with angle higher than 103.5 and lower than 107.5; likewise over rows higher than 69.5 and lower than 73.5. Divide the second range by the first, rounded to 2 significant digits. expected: 2.2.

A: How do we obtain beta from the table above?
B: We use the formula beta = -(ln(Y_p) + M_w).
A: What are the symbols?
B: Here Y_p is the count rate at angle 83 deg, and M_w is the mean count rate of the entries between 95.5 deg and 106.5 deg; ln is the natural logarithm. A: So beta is -434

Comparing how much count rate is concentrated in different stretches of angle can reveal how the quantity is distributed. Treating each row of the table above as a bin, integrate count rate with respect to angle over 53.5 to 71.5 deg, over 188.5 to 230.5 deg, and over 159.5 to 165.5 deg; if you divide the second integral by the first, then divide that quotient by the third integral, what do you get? 0.0010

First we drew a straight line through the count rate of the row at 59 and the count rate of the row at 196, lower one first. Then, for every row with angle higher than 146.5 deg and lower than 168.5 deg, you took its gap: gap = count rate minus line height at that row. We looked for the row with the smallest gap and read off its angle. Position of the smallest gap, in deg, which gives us 148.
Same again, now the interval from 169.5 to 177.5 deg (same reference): 176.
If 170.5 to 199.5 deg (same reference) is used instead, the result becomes 192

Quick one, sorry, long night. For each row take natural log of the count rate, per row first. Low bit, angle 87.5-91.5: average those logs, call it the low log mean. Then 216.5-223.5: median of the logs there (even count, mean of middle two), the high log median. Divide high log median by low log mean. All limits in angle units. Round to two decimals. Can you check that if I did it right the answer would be 1.04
